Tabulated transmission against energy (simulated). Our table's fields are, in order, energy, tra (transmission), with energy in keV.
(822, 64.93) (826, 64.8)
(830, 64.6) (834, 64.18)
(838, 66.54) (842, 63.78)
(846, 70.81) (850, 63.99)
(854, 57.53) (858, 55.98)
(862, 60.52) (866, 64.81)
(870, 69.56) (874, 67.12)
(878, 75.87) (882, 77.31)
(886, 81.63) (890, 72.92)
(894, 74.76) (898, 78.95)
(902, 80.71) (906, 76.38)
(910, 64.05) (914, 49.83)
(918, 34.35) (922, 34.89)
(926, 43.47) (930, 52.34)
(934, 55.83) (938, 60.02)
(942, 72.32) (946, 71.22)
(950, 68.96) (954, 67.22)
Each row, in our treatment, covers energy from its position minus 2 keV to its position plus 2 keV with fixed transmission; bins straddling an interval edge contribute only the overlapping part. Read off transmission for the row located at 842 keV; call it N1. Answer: 63.78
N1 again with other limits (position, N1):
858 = 55.98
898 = 78.95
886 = 81.63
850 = 63.99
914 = 49.83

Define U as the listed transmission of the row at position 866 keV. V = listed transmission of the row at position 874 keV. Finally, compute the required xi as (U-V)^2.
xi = 5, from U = 64.81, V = 67.12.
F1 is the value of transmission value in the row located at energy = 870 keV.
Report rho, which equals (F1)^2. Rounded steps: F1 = 69.56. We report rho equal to 4839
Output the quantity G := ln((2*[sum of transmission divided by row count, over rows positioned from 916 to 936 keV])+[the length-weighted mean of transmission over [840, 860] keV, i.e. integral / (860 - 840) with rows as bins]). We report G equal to 5.02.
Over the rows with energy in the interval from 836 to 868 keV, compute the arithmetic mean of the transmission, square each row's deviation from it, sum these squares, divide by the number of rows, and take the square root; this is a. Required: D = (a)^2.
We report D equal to 20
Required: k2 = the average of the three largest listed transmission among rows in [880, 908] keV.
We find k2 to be 80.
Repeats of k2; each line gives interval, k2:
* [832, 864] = 67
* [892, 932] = 79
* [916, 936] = 51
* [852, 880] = 71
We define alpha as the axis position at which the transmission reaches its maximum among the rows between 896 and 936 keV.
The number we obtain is 902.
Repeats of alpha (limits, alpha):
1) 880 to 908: 886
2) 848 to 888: 886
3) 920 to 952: 942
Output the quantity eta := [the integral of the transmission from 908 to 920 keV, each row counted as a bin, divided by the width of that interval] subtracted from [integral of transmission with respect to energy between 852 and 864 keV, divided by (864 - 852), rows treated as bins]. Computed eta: 9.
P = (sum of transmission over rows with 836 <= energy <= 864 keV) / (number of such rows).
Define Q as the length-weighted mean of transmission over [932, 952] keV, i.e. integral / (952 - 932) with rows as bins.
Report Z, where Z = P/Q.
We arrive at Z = 0.96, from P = 62.7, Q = 66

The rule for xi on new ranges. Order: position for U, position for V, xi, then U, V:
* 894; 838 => 68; 74.76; 66.54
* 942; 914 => 506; 72.32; 49.83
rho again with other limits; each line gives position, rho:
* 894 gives 5589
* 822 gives 4216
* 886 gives 6663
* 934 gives 3117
